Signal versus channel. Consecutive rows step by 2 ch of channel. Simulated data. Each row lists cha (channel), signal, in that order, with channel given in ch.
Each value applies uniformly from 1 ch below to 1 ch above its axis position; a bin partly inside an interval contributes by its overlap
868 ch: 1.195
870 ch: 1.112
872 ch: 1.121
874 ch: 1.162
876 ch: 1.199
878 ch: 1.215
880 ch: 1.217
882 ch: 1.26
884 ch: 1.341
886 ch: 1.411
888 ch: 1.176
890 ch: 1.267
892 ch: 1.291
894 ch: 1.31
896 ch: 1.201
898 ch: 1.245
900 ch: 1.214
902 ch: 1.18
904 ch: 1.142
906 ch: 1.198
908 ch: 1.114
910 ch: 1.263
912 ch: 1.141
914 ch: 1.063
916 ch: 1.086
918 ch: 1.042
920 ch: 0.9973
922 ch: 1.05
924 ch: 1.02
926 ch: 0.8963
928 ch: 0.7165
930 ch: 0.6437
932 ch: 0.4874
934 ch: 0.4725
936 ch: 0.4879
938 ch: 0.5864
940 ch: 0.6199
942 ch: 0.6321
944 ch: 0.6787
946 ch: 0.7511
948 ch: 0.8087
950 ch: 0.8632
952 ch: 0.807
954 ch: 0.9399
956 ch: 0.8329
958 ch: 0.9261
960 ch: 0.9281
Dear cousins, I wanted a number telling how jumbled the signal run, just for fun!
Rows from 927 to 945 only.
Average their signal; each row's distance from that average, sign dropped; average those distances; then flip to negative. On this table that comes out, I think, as -0.074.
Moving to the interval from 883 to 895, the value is -0.055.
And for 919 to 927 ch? -0.047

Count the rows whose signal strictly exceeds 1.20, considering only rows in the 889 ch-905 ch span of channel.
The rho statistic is 6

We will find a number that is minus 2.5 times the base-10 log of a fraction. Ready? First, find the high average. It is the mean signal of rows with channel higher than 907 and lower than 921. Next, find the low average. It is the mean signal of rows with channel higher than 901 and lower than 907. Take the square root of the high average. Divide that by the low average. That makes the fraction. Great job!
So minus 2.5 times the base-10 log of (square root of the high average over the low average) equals 0.121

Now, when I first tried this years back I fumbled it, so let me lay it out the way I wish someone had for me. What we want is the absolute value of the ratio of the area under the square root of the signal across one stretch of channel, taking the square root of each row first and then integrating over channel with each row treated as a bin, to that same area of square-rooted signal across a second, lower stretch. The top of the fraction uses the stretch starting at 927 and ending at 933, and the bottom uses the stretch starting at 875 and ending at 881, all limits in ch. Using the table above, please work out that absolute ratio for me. 0.71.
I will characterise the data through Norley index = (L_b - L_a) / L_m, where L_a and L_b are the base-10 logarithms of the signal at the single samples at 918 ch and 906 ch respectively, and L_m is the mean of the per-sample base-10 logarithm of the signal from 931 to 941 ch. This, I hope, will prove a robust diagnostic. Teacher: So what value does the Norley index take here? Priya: -0.22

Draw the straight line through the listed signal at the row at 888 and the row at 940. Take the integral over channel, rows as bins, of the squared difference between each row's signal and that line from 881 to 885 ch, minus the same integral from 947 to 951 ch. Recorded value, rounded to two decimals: -0.37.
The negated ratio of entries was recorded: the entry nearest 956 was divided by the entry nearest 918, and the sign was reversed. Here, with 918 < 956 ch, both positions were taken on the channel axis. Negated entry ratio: -0.80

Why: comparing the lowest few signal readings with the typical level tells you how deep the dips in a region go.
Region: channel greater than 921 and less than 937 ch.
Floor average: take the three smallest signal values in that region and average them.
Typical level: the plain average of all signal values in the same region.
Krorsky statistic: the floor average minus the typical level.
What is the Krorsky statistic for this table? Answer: -0.24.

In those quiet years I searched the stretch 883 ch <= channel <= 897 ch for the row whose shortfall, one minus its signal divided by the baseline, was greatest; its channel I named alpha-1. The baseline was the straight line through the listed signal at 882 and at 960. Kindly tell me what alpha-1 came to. 888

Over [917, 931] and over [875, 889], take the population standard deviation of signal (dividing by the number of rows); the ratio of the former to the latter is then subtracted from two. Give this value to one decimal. 0.1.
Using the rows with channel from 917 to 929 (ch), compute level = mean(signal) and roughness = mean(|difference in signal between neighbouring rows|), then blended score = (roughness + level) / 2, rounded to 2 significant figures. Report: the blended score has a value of 0.52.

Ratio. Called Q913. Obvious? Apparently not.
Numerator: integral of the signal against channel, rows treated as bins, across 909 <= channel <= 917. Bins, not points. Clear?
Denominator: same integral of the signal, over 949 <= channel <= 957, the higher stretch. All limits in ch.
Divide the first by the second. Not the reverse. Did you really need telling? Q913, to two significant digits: 1.3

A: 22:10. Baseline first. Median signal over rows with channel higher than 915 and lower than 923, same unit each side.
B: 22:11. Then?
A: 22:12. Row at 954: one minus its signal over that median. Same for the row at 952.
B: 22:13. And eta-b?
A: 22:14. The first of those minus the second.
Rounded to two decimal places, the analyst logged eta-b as -0.13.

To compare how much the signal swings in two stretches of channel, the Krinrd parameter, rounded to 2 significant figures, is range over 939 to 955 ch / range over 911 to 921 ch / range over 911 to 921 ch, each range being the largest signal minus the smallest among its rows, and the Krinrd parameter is 15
